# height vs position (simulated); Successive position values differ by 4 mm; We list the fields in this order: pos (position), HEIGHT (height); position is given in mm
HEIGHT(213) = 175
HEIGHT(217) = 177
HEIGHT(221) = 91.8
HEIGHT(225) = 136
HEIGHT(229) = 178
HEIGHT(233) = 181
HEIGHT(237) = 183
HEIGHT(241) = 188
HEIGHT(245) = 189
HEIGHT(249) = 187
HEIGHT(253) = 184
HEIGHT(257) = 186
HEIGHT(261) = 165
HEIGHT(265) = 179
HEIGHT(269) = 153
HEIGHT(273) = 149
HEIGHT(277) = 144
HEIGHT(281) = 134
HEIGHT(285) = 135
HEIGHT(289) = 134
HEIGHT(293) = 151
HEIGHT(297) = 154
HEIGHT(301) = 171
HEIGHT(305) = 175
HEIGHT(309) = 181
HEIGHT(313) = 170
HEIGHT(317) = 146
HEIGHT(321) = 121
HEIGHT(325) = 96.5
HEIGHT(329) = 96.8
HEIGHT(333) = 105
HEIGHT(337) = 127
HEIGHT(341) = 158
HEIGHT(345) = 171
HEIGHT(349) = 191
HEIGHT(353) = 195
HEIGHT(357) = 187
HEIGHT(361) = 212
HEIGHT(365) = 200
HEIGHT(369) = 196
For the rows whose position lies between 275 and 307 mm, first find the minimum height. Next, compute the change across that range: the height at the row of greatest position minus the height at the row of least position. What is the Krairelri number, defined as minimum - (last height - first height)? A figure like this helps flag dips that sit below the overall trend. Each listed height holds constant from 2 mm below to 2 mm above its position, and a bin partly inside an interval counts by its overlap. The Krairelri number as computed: 103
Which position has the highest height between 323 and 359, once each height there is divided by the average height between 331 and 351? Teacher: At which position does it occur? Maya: 353 mm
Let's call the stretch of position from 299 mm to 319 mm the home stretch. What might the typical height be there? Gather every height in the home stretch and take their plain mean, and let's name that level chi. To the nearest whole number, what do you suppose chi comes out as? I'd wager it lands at 169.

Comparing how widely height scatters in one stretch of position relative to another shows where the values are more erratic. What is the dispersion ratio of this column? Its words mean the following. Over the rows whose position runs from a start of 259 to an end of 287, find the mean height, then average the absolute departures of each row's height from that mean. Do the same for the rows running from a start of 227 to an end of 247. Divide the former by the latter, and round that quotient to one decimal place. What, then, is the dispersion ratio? 3.3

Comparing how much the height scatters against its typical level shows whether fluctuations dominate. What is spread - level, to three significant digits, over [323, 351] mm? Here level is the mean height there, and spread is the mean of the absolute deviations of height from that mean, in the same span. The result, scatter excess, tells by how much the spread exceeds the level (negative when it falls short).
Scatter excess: -102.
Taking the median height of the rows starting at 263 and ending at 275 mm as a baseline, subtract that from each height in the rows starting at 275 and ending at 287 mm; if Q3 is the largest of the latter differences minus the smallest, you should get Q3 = 10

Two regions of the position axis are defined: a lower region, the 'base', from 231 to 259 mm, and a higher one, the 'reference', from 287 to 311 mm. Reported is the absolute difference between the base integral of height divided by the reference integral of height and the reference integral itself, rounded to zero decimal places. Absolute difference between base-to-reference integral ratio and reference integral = 3863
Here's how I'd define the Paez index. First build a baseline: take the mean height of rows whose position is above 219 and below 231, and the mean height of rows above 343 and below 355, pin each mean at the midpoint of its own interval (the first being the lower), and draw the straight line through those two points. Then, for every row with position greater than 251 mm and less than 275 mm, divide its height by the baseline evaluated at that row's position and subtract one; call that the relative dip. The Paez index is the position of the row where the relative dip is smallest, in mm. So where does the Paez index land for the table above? 273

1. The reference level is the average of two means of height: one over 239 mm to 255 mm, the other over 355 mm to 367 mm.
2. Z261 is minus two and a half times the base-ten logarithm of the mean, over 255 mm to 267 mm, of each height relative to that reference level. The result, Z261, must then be 0.10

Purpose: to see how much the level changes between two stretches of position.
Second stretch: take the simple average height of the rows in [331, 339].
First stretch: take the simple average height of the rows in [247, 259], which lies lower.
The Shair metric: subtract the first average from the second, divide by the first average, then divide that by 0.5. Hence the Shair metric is -0.75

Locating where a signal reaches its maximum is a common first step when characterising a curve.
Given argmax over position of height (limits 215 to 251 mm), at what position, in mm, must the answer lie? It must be 245 mm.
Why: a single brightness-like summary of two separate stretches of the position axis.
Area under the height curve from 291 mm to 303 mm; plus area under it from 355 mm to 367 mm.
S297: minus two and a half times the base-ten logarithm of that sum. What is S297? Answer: -9.08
